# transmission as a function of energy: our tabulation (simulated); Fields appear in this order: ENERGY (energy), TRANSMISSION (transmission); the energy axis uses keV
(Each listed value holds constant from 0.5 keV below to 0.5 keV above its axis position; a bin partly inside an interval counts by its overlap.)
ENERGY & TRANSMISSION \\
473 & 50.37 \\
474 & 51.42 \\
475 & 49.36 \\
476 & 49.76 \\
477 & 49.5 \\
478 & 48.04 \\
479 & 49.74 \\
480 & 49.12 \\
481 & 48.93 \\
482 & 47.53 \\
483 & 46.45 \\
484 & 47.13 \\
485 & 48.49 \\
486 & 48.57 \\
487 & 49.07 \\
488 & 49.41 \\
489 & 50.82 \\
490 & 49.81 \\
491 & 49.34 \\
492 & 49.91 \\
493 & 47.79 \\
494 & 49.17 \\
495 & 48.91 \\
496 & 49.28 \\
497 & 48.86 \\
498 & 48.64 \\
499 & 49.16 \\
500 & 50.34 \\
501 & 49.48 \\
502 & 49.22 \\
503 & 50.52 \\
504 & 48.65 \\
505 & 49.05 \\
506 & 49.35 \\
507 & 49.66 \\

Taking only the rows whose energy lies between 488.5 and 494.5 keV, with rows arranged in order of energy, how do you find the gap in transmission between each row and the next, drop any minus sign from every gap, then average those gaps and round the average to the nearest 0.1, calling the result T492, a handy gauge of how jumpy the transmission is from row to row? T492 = 1.1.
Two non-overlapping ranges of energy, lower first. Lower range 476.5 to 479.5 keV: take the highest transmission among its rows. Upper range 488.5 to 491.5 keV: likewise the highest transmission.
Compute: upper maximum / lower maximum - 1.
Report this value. 0.022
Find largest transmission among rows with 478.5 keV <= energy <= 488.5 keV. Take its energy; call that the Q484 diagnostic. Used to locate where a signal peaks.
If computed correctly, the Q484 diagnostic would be 479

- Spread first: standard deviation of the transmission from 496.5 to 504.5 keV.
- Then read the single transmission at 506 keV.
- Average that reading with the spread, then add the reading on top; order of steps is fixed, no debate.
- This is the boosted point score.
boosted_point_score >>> 74.4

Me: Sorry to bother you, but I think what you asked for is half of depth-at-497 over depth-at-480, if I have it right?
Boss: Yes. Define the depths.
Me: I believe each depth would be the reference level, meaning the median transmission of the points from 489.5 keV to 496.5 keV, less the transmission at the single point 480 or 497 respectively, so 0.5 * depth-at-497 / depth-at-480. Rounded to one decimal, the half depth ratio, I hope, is 1.3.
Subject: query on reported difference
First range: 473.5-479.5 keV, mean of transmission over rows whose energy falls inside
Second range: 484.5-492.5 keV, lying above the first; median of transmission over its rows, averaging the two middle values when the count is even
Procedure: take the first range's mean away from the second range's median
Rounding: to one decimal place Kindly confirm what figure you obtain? -0.3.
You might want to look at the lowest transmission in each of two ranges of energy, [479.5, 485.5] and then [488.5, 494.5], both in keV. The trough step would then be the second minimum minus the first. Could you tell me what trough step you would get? 1.3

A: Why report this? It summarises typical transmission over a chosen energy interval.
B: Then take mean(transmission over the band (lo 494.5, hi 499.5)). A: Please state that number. 49.0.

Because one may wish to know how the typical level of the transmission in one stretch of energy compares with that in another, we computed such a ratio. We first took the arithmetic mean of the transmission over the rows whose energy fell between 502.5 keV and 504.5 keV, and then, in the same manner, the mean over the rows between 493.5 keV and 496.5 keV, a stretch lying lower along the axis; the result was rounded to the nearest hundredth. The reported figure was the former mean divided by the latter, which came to 1.01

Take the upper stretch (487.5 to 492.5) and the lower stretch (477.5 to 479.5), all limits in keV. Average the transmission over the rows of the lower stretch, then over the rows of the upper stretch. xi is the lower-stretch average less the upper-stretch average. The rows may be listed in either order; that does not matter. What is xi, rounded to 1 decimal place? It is -1.0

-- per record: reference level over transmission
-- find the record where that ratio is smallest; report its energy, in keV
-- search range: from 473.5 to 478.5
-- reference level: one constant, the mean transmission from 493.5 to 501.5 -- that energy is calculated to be 474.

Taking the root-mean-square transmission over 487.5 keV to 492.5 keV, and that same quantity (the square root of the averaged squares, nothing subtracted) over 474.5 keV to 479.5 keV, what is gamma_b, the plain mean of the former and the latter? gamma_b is 49.6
